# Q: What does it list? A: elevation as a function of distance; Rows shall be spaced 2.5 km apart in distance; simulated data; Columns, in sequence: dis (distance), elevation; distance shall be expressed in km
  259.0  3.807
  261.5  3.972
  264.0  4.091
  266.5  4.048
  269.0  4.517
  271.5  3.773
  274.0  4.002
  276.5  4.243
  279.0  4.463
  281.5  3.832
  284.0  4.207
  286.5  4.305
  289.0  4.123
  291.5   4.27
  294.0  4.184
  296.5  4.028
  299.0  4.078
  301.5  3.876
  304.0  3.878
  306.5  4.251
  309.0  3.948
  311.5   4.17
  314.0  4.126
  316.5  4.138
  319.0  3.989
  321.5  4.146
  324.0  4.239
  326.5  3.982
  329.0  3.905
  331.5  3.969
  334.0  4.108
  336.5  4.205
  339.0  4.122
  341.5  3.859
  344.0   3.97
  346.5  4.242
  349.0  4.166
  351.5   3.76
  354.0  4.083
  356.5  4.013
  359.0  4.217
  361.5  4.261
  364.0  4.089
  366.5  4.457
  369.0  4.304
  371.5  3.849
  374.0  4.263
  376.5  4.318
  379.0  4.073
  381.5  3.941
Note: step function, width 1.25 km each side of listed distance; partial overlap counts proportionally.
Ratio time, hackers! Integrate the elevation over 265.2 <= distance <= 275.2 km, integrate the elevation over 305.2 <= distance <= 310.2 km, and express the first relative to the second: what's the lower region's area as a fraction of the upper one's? 2.0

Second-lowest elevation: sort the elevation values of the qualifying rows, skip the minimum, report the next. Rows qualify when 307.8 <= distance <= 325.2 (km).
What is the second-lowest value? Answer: 3.989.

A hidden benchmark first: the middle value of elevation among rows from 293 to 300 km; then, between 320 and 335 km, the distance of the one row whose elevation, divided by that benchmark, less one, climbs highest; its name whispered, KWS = 324.0 km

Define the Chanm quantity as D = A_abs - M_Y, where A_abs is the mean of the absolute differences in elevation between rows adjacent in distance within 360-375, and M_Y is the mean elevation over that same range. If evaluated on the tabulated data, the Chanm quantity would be -3.891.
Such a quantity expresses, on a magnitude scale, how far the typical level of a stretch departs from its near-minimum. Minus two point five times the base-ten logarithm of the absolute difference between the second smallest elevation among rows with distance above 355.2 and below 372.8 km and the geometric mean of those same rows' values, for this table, 2.04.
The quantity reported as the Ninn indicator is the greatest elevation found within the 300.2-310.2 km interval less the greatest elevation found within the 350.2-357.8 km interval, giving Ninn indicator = 0.17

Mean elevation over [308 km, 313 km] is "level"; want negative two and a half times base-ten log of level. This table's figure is -1.52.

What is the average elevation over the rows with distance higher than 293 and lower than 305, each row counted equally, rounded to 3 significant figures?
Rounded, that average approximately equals 4.01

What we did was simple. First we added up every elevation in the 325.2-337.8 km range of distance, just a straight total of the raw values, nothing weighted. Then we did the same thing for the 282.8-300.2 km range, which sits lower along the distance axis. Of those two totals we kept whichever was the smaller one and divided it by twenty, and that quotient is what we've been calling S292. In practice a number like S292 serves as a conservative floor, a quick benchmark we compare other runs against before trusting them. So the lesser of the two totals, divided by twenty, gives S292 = 1.01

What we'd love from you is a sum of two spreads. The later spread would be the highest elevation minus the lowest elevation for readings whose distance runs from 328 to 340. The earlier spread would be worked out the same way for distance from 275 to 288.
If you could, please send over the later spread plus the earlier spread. 0.93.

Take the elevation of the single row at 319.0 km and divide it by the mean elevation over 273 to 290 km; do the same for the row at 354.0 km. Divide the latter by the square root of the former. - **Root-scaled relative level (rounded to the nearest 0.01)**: 1.00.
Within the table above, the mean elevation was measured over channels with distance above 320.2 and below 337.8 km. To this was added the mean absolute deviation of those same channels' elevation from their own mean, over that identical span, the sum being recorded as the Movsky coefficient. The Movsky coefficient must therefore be 4.188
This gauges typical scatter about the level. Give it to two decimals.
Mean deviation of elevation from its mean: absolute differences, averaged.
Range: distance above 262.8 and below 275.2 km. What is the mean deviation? 0.17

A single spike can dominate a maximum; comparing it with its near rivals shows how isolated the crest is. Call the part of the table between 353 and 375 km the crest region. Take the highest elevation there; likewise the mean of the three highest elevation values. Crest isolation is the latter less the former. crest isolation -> -0.12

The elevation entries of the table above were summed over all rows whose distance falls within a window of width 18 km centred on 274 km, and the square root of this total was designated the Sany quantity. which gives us 5.4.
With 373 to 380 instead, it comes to 3.6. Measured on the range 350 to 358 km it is 3.4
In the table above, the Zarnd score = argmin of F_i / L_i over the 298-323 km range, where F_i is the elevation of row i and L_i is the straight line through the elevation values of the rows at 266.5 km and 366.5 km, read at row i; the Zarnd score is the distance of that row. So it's 304.0 km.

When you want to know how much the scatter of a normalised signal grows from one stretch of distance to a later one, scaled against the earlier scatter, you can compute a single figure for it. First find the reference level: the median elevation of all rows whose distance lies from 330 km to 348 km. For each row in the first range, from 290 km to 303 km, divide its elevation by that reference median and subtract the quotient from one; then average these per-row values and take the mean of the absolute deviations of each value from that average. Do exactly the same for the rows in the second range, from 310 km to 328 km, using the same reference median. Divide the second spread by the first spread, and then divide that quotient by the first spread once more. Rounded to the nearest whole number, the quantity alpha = 24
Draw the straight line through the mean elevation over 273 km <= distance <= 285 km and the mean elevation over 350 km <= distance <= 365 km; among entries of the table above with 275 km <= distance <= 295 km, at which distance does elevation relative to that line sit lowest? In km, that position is 281.5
